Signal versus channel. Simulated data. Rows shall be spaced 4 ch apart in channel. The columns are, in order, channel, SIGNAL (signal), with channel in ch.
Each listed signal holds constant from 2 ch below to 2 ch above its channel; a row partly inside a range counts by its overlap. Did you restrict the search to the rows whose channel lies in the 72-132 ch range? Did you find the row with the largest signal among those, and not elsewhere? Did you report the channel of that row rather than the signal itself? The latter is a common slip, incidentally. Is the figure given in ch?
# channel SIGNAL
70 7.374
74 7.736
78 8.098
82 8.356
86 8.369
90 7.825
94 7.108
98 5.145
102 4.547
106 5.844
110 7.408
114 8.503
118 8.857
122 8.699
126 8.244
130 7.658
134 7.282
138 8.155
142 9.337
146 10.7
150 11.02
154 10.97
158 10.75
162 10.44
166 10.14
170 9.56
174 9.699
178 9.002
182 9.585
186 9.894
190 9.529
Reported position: 118 ch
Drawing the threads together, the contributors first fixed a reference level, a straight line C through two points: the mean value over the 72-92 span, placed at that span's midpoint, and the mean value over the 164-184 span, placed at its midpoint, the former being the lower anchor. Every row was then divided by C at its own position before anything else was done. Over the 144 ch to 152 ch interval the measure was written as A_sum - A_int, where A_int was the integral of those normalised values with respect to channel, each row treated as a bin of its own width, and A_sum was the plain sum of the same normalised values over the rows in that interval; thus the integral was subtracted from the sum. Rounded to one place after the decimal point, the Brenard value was -7.1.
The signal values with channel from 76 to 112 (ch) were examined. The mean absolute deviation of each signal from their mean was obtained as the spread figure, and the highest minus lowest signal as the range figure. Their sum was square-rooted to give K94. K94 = 2.24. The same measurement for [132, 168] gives 2.19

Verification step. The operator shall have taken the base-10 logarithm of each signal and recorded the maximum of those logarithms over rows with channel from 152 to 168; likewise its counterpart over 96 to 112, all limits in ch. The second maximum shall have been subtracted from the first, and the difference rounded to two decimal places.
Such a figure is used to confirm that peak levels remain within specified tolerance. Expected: 0.17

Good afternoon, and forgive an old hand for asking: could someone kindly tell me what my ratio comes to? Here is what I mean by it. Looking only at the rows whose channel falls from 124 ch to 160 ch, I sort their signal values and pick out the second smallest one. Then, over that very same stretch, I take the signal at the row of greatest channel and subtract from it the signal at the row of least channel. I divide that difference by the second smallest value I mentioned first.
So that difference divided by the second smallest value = 0.3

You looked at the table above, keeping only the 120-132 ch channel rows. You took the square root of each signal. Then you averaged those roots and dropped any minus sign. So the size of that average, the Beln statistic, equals 2.9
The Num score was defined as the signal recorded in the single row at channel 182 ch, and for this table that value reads 9.585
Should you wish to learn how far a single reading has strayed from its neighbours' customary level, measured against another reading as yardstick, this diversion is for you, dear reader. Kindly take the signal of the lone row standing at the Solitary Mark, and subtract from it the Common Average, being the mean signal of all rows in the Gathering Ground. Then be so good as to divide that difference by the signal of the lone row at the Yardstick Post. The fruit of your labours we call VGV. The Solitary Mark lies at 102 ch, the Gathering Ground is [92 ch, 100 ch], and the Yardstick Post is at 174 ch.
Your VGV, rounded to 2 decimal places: -0.16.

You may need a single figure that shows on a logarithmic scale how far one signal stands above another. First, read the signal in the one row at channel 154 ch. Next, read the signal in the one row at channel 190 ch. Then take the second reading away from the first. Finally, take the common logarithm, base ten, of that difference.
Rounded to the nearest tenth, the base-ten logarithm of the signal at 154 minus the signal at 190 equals 0.2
